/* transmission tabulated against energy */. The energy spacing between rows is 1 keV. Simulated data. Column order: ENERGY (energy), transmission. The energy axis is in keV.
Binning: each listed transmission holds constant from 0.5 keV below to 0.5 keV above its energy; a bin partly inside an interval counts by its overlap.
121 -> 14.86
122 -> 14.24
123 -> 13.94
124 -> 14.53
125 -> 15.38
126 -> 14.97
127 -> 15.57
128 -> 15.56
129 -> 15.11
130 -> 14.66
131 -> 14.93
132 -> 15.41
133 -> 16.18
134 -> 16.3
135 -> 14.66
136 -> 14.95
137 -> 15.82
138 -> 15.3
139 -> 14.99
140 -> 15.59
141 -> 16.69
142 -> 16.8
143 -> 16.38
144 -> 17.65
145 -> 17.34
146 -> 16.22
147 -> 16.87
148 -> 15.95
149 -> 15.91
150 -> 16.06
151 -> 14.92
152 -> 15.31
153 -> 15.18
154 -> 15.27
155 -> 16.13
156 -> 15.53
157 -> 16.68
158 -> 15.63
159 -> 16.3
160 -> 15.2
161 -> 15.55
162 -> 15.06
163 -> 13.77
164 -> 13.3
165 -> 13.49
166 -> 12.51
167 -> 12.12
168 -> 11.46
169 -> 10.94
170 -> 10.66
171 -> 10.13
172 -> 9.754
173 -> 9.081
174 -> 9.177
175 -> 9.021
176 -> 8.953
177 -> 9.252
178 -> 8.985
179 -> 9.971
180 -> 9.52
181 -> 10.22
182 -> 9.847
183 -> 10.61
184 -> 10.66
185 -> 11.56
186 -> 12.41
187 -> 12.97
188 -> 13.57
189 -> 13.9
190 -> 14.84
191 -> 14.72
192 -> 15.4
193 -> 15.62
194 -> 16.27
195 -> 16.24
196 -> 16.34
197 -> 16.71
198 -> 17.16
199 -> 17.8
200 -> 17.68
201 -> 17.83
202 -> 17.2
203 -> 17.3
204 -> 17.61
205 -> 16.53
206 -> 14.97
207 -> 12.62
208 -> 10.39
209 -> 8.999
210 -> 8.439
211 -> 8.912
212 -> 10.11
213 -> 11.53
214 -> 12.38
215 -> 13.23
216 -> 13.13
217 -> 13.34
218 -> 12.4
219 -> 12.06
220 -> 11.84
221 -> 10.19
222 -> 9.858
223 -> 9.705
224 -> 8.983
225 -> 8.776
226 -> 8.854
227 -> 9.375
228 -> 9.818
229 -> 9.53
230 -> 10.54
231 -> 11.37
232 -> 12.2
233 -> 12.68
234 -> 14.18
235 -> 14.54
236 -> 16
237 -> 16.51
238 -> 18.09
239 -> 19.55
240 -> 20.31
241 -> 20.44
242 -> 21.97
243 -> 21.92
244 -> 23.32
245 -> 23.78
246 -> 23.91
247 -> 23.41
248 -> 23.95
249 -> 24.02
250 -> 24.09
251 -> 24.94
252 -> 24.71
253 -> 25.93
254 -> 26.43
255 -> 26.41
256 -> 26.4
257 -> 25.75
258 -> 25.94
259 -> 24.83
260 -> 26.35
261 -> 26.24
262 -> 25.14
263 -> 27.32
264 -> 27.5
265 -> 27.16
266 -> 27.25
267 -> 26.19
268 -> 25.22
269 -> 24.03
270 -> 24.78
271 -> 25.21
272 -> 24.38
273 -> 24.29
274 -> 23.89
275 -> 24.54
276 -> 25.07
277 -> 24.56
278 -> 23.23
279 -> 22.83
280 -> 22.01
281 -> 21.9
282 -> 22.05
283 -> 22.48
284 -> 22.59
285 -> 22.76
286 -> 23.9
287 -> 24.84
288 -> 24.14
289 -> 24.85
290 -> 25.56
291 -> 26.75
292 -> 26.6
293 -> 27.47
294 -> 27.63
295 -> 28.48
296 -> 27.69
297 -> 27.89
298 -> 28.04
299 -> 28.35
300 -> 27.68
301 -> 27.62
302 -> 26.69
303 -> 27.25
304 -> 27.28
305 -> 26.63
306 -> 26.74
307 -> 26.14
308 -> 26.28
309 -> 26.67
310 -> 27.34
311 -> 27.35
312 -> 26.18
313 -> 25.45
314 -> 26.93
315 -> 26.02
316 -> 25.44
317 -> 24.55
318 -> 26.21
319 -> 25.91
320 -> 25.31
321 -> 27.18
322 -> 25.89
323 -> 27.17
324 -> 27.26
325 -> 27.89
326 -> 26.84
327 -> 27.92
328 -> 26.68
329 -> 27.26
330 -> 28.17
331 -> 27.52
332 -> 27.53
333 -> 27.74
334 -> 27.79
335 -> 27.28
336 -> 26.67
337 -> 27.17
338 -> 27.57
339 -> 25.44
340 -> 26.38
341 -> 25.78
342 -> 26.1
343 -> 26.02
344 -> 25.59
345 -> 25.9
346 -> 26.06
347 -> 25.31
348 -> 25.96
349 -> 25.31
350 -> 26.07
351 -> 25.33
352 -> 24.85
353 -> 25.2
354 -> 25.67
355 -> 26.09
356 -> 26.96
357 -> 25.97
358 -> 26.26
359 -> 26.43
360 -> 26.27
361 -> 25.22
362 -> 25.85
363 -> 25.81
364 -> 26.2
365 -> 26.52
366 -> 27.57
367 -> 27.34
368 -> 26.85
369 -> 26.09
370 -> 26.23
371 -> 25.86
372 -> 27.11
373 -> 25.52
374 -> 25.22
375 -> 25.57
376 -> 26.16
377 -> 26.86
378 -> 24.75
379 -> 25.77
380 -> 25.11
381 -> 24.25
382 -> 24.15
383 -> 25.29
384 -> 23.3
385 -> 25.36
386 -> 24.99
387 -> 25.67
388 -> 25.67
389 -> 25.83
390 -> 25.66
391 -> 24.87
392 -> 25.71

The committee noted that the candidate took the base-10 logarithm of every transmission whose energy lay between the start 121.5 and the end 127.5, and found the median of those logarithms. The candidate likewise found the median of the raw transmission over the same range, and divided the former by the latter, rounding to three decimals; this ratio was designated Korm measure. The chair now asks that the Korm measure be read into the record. 0.079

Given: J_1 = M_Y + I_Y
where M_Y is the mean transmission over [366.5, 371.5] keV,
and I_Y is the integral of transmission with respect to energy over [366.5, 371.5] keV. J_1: 159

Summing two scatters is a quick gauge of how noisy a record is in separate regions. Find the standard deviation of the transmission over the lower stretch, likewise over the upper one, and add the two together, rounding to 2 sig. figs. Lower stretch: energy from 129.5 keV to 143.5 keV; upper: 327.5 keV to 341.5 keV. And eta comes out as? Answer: 1.5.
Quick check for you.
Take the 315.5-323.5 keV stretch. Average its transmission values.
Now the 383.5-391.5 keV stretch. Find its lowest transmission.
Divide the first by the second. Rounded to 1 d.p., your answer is 1.1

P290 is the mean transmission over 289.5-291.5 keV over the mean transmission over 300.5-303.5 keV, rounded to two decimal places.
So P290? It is 0.96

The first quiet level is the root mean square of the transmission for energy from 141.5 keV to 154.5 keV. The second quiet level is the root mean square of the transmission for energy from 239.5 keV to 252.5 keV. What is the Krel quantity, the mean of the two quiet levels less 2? 17.7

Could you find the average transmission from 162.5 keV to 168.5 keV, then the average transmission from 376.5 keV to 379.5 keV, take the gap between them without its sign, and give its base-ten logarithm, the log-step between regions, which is 1.1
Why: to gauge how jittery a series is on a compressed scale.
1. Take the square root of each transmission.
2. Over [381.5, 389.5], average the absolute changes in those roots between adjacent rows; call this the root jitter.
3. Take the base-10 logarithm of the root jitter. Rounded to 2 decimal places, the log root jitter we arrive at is -1.04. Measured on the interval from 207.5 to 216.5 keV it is -0.88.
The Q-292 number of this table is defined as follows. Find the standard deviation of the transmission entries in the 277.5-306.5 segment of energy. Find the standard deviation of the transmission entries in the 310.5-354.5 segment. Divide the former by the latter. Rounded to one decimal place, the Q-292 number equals 2.4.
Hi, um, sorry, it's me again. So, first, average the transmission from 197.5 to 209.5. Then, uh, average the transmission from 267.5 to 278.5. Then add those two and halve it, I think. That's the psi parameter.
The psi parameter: 20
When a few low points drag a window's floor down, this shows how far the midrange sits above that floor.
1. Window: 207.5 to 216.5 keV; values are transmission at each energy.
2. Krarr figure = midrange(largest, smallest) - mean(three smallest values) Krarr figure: 2.05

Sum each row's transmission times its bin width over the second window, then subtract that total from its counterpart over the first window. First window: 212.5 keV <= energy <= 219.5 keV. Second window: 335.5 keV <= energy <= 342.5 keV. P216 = -97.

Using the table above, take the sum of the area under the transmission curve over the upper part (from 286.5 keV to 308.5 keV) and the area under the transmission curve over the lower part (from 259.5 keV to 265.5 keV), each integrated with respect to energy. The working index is 750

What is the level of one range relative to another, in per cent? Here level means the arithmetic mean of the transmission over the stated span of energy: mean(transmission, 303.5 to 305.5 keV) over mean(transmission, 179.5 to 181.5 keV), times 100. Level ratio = 273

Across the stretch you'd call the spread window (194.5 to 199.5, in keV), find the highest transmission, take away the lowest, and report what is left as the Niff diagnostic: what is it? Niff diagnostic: 1.6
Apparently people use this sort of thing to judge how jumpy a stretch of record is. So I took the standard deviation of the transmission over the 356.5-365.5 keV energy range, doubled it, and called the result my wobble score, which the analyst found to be 0.8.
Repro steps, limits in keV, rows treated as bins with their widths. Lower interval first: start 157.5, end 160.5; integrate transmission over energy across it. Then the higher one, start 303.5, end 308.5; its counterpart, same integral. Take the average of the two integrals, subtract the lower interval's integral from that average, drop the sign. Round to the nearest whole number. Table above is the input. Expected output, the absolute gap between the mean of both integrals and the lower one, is 43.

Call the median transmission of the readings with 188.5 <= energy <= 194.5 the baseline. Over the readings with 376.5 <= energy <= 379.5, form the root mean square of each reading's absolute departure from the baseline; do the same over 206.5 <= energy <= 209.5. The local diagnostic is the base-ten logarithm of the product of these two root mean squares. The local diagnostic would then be 1.7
